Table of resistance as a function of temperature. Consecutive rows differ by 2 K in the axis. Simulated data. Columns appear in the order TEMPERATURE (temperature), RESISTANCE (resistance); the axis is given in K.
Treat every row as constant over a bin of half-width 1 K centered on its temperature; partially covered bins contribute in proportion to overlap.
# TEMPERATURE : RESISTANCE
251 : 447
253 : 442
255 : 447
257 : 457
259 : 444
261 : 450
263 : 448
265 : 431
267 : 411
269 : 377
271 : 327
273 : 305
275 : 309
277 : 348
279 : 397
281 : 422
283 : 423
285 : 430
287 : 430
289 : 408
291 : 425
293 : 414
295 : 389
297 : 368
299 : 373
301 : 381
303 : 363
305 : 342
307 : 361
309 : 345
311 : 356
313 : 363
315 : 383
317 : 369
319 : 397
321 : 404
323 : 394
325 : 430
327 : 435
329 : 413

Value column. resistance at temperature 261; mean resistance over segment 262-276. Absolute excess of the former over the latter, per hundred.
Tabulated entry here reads 0.8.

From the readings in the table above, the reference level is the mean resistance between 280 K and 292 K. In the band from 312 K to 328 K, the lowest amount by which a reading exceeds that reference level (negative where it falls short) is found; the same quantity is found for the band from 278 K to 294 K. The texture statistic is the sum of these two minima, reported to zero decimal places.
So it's -86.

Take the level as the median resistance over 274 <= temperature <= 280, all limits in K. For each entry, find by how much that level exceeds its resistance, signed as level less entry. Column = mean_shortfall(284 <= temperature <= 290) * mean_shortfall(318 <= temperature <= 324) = 3758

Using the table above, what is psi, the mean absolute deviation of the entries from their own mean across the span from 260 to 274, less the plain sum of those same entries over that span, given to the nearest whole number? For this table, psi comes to -2701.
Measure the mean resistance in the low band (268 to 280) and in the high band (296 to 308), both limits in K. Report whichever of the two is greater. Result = 365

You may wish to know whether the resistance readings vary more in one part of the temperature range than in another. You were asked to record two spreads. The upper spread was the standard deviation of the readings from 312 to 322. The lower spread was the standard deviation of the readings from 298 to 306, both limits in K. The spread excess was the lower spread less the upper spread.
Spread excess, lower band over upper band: -1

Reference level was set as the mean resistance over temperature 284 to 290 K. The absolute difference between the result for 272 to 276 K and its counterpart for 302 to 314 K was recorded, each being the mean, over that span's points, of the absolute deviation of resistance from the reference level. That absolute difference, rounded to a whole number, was 48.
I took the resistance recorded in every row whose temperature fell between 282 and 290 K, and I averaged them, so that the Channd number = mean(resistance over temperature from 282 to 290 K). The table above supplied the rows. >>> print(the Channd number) 423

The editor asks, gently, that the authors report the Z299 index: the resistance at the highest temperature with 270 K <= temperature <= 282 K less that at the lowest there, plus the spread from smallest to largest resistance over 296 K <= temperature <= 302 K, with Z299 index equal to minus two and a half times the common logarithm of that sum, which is -5.08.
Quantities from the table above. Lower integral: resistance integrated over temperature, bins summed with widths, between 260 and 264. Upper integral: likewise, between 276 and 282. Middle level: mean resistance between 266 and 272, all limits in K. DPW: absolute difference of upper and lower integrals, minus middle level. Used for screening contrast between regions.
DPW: 166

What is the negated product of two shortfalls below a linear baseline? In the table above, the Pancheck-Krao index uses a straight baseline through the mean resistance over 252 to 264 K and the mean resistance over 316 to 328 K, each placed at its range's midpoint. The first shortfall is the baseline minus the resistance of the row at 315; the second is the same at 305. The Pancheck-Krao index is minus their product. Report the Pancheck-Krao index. -1973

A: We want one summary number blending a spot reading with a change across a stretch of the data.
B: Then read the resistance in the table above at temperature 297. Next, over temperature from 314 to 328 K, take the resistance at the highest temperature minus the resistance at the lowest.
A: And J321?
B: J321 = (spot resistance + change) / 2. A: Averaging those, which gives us 210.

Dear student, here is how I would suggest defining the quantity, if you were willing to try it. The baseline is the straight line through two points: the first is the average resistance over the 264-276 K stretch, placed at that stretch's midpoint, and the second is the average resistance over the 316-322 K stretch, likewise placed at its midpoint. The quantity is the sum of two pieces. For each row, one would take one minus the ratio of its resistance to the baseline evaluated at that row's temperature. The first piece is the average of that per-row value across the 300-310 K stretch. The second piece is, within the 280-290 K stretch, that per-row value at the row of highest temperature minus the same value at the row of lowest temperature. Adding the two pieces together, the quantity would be 0.11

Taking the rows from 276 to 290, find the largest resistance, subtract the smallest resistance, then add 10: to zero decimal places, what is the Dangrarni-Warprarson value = 92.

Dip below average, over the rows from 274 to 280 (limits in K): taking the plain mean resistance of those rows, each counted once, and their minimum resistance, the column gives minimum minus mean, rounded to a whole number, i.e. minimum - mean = -42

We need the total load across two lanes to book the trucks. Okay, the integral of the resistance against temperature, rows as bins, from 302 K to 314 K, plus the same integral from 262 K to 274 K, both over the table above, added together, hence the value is 8858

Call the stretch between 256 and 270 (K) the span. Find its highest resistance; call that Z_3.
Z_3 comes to 457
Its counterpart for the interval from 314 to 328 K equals 435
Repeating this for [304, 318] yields 383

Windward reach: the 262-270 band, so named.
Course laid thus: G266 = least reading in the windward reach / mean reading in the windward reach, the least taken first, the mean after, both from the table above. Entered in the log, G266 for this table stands 0.90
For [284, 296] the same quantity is 0.94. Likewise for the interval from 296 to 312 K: 0.95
